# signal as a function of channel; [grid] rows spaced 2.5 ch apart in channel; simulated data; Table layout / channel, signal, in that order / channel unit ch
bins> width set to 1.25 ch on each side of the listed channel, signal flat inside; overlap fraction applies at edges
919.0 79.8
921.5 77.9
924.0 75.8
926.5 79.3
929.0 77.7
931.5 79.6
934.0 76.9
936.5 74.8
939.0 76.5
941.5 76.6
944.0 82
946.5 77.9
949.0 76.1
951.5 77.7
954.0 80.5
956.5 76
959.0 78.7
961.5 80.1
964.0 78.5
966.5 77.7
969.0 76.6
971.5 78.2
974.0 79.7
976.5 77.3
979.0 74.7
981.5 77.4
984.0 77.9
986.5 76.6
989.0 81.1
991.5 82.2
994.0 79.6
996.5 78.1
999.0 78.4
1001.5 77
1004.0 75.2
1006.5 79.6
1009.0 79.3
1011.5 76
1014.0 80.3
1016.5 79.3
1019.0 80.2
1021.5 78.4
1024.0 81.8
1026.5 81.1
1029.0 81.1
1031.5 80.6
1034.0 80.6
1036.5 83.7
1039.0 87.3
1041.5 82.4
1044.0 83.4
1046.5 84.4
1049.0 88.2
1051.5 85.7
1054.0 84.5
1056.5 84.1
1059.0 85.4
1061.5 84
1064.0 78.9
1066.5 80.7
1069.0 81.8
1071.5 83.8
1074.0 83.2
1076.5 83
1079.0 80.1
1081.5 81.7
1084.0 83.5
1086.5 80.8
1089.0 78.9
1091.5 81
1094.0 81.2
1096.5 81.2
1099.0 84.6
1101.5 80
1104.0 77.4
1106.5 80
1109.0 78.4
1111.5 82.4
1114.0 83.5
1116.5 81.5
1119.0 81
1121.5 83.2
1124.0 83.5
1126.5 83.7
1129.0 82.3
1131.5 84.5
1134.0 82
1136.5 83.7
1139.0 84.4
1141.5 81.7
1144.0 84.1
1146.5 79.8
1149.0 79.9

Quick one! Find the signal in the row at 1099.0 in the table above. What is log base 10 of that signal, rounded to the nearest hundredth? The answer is 1.93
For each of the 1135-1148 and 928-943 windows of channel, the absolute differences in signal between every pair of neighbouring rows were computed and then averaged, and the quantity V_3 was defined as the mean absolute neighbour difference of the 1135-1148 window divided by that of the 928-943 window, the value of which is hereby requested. 1.5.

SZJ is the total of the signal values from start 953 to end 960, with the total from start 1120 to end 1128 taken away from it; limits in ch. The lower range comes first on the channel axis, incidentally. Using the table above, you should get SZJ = -15.2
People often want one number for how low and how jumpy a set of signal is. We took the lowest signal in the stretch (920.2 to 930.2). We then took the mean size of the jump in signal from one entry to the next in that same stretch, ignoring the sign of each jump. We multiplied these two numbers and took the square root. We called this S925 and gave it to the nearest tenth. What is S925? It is 13.5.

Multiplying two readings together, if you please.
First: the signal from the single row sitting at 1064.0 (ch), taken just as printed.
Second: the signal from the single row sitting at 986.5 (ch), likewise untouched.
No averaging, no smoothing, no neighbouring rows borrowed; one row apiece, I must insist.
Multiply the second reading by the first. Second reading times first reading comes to 6044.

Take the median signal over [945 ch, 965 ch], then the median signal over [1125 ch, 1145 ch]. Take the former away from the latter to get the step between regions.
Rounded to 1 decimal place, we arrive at 5.5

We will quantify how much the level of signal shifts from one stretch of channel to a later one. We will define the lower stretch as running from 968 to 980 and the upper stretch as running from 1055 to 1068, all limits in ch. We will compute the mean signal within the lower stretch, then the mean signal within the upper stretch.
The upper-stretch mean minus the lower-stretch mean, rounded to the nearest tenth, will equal 5.3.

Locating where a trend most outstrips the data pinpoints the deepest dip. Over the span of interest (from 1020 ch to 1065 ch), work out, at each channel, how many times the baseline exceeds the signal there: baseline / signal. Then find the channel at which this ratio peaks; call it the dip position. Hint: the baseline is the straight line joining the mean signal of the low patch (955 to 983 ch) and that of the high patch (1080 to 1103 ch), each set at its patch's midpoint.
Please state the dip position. 1064.0 ch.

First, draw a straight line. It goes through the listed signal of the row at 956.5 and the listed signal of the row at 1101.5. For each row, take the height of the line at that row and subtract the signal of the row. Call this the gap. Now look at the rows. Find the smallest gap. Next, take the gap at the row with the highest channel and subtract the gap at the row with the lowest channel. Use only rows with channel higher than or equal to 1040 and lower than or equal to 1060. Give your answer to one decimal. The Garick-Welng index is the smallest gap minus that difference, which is -7.1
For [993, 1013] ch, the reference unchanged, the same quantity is -6.6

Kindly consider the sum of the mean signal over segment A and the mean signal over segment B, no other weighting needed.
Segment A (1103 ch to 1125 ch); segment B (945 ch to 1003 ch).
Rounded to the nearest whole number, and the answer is 159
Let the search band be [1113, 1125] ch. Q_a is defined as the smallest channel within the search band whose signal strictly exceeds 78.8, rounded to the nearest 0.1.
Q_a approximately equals 1114.0 ch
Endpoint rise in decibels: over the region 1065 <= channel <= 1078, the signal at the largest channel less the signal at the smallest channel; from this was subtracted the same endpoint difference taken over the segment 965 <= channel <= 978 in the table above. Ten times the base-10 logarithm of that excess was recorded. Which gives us 4.3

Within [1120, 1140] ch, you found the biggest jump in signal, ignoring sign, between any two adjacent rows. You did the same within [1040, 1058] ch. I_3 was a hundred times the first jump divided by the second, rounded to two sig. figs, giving 66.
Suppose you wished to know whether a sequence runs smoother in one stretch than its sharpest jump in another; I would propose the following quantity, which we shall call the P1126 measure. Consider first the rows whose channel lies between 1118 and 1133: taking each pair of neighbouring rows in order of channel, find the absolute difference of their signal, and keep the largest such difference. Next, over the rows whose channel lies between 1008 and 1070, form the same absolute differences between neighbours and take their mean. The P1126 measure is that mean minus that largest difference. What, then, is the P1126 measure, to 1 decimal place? -0.2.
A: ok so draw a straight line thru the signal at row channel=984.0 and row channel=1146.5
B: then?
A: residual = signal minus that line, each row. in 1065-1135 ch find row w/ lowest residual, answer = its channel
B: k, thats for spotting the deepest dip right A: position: 1104.0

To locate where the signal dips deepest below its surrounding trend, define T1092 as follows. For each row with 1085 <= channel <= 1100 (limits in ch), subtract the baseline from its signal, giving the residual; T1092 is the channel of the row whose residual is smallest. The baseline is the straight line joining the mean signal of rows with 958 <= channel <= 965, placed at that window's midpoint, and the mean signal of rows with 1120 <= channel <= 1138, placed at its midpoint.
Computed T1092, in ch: 1089.0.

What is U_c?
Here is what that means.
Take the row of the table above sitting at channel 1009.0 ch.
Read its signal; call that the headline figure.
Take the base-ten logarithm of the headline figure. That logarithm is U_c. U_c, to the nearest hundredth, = 1.90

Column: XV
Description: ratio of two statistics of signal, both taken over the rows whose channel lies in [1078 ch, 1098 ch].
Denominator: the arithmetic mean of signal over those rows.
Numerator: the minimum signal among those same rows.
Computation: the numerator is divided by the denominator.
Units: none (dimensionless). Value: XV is 0.973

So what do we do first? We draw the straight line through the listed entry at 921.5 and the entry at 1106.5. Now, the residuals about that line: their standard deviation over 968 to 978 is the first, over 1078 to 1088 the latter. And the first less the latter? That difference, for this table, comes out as -0.1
